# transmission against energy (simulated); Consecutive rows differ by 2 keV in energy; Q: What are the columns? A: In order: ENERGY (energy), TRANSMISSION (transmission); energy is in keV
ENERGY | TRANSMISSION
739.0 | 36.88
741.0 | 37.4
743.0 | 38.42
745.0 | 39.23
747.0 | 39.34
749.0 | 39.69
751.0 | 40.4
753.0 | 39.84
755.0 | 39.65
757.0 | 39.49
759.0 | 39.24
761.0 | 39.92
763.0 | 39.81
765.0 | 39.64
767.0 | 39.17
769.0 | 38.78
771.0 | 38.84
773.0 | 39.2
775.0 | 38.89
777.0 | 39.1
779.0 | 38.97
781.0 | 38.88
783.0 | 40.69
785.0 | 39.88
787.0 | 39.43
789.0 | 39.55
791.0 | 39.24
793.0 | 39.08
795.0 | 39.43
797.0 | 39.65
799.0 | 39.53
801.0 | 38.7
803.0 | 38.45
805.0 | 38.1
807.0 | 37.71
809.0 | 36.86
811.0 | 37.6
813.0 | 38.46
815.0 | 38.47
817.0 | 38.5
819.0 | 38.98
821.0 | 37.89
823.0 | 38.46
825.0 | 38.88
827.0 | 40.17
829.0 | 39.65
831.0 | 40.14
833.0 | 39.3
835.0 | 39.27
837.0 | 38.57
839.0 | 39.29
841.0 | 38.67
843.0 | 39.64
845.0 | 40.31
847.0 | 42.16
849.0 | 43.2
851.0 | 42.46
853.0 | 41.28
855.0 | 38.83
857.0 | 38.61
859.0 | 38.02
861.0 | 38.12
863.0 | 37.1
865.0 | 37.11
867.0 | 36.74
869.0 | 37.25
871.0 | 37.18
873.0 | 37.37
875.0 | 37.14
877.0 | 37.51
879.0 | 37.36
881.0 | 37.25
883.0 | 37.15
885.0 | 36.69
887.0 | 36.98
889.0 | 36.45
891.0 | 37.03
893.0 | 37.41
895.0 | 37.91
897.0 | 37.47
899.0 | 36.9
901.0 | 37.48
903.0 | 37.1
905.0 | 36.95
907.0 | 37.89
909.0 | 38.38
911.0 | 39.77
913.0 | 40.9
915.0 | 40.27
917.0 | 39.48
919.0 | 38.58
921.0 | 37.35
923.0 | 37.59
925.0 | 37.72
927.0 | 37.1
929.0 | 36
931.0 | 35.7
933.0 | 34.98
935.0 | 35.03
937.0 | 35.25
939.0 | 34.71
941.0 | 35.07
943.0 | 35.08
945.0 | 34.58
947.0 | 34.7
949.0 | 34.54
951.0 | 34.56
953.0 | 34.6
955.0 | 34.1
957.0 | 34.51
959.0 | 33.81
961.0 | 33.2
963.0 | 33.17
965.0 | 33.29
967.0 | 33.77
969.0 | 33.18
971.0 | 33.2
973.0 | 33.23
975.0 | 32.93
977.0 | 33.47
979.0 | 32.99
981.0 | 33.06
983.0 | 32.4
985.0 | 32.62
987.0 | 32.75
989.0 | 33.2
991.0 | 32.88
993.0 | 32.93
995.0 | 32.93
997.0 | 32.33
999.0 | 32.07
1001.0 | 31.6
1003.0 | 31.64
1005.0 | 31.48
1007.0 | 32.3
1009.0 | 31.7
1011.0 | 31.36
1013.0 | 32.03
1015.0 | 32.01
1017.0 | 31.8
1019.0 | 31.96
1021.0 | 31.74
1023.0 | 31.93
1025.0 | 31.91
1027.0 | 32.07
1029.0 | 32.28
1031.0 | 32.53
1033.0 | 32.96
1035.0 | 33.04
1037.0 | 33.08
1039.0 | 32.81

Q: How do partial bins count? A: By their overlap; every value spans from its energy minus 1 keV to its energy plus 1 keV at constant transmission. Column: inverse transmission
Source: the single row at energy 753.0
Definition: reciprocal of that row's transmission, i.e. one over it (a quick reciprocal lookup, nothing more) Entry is 0.0251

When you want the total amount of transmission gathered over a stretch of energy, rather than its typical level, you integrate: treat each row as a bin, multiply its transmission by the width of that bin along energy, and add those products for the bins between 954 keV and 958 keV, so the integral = 137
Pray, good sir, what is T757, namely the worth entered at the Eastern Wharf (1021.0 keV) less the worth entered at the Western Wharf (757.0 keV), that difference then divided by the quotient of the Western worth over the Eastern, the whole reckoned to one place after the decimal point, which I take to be -6.2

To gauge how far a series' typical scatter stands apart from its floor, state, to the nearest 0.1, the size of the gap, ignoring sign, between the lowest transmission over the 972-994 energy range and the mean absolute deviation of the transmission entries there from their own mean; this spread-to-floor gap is 32.2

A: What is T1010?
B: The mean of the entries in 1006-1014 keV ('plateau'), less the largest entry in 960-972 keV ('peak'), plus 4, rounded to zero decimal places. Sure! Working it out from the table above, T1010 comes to 2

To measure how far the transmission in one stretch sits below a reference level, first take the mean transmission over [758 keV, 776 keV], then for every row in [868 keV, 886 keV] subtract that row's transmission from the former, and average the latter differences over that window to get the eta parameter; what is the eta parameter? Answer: 2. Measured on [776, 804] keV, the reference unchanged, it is 0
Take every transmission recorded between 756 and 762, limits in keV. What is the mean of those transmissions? 40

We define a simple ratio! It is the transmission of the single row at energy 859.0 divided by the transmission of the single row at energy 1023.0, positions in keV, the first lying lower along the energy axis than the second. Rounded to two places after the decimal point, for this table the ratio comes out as 1.19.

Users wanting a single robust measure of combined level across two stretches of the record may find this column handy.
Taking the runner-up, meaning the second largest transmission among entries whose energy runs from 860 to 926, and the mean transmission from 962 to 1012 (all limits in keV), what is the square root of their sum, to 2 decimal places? 8.54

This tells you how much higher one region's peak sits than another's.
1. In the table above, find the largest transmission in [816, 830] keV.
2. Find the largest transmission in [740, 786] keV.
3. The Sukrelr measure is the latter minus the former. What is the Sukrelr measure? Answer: 0.5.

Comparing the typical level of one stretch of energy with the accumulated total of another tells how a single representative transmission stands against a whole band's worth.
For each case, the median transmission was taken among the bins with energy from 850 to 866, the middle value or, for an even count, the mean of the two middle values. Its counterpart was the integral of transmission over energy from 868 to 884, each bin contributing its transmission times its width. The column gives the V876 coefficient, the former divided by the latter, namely 0.064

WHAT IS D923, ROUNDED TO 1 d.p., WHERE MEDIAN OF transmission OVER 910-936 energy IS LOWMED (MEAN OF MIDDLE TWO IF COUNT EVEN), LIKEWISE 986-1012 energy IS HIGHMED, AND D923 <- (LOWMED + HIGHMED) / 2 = 34.9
